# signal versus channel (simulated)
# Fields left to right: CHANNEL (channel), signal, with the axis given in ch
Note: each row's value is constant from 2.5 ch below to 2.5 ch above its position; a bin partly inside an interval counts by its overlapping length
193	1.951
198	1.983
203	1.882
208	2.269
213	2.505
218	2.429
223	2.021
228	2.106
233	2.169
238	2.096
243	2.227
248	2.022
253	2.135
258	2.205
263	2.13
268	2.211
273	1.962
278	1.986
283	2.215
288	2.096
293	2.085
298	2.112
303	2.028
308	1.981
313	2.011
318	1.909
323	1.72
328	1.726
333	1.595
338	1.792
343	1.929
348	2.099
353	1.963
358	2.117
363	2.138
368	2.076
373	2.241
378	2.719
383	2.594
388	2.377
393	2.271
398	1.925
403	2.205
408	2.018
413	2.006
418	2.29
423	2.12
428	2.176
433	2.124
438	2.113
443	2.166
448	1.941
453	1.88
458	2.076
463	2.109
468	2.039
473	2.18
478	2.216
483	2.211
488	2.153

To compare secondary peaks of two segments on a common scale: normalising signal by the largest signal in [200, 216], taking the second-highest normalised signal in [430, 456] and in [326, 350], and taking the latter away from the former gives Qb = 0.08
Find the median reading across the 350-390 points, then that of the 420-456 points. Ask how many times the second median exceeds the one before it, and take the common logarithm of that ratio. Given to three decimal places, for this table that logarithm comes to -0.014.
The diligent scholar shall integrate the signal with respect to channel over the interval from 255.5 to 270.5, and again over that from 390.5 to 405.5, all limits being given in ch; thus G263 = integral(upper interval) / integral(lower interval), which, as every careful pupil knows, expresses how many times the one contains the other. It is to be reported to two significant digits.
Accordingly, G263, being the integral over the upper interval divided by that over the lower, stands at 0.98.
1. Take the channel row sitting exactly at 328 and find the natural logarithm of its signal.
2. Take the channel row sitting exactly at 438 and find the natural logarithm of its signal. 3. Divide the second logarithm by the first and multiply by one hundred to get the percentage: 137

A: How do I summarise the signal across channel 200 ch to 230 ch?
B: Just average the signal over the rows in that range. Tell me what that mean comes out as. 2.20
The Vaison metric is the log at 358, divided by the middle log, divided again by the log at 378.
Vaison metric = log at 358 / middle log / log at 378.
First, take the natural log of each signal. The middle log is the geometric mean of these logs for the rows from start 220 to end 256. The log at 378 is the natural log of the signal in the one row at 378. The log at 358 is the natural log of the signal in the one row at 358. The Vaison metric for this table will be 1.01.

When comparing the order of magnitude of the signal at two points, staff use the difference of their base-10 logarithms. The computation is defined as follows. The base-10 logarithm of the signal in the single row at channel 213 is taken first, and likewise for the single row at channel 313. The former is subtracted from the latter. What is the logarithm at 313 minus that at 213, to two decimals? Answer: -0.10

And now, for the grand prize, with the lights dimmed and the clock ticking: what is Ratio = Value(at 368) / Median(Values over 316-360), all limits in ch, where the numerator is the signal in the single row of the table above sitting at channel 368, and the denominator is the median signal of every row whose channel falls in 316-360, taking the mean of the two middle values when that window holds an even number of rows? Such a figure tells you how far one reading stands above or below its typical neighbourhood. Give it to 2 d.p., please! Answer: 1.09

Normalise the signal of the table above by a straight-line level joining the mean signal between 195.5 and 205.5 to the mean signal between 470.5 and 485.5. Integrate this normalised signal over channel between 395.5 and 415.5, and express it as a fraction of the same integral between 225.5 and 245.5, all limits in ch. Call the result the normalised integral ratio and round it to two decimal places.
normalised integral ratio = 0.87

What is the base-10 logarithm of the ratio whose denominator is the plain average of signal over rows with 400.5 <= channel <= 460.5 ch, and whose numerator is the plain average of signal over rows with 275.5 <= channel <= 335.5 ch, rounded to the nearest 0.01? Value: -0.03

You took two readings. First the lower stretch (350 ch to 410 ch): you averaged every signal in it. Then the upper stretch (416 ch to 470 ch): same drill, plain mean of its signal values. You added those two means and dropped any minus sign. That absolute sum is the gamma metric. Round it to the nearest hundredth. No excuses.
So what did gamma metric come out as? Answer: 4.31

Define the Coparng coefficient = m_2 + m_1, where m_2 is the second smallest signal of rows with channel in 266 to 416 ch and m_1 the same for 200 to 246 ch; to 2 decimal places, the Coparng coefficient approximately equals 3.74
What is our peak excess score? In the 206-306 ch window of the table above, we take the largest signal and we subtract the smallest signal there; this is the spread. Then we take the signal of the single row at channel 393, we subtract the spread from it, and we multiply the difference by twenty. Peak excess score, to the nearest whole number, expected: 35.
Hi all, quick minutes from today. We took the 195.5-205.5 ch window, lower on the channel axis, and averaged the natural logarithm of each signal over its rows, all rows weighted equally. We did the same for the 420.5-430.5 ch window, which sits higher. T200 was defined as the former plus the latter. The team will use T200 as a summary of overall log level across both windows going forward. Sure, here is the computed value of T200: 1.42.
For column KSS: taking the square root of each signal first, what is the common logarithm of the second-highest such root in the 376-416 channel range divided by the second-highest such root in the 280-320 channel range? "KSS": 0.045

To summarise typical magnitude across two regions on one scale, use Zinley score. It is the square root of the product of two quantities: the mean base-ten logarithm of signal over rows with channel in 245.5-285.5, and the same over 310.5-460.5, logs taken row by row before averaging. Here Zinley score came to 0.319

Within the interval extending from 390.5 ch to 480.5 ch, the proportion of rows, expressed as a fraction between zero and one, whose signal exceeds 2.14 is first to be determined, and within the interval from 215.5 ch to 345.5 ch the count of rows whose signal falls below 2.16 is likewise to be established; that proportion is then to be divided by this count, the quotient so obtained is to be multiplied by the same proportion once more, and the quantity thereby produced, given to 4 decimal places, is 0.0076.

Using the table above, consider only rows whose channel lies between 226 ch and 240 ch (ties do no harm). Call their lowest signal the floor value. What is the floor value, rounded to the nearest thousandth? 2.096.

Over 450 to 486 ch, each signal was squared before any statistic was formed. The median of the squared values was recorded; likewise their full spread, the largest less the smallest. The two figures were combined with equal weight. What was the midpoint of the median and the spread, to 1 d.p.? 2.9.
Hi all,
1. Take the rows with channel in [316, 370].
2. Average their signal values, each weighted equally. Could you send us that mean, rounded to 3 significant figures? 1.91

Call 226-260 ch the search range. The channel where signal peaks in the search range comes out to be 243 ch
